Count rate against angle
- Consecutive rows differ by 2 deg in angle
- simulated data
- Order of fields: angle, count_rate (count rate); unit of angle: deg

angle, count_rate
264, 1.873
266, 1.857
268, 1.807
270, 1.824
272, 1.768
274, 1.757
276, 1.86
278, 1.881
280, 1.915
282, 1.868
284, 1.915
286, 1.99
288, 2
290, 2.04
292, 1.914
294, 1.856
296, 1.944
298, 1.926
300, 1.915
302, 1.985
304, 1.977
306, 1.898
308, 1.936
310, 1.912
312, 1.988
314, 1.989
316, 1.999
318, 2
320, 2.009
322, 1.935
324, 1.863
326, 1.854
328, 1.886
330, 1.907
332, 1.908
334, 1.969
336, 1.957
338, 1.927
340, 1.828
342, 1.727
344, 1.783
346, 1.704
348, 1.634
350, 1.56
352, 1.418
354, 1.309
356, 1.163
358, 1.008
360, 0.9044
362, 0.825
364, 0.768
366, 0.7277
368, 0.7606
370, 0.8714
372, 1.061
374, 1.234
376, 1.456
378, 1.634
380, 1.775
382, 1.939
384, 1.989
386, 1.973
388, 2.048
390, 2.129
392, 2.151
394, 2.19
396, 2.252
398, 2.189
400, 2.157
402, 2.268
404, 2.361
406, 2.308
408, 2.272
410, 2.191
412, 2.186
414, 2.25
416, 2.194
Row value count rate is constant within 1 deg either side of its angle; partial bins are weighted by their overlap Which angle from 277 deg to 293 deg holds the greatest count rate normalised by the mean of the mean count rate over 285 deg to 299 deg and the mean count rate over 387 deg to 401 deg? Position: 290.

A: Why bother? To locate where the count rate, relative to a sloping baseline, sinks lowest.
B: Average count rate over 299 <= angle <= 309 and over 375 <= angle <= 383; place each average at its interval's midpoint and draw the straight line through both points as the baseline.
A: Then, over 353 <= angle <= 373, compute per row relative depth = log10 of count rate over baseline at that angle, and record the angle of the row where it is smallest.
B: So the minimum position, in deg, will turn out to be 366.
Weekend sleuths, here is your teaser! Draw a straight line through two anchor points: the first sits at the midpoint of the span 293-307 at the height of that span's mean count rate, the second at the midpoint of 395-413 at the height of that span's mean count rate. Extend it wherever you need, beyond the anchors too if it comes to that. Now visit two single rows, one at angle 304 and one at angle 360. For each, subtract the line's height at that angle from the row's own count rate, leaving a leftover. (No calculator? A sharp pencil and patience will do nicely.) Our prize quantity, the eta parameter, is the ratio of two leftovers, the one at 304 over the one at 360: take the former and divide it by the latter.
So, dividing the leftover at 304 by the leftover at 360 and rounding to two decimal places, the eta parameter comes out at -0.03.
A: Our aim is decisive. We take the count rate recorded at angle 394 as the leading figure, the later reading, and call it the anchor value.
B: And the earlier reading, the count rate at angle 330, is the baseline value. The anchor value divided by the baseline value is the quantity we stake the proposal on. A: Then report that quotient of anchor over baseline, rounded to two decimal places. 1.15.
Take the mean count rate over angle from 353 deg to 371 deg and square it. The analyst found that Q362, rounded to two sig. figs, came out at 0.86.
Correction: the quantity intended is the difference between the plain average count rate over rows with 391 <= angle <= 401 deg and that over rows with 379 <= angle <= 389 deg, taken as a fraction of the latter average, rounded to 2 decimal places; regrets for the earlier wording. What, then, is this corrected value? 0.12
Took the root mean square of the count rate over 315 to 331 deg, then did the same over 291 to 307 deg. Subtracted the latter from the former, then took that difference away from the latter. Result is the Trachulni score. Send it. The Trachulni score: 1.92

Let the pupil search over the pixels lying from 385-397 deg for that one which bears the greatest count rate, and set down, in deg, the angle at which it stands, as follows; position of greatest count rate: 396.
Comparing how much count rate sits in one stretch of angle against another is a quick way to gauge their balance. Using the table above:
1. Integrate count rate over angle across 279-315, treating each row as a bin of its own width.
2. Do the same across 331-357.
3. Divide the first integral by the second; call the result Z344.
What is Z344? 1.6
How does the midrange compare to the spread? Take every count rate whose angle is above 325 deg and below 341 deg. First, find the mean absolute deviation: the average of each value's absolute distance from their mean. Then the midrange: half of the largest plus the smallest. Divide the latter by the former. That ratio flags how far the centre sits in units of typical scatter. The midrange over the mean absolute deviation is 52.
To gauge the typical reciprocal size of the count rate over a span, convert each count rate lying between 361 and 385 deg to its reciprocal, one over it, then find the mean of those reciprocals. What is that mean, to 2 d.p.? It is 0.92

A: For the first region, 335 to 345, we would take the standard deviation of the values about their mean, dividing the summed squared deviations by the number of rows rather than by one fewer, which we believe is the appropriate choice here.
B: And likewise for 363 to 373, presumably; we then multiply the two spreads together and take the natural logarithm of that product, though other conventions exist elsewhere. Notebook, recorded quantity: -4.6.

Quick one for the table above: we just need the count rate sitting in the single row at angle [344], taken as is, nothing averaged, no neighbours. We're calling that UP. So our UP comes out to 1.783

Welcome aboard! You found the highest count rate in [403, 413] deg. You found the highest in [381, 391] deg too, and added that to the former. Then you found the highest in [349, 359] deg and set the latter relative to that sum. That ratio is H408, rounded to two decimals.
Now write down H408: 0.35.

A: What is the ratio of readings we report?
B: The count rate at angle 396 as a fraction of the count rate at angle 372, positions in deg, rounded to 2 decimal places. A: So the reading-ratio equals 2.12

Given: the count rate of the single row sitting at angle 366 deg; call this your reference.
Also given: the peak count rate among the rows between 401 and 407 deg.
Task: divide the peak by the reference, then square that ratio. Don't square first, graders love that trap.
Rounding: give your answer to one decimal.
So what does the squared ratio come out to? 10.5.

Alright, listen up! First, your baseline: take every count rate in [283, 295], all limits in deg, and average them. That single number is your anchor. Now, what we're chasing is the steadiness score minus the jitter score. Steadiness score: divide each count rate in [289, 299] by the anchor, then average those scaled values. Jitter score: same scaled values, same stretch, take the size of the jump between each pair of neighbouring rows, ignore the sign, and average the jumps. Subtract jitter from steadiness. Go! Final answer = 1.0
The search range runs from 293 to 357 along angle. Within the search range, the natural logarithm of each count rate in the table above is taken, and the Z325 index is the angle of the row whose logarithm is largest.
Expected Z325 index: 320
